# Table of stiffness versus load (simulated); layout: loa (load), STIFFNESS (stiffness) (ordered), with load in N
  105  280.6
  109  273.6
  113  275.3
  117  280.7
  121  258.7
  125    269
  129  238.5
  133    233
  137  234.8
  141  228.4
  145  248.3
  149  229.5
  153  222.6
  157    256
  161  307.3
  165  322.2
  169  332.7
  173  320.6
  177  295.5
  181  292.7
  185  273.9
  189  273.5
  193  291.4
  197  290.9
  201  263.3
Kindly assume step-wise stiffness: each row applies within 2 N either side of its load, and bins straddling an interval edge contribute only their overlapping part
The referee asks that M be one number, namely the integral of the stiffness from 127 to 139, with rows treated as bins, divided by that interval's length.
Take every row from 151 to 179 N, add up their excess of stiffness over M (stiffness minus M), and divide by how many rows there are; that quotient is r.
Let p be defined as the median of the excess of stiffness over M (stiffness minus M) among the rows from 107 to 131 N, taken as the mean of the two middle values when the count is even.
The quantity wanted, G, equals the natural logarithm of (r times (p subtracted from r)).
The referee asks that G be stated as 7.2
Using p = 36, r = 58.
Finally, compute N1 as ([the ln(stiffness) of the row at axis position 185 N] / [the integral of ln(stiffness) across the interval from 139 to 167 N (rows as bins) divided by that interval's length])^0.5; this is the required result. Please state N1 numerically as 1.01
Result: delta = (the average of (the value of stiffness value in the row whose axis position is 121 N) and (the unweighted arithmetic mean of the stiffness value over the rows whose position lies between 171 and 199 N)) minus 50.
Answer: 225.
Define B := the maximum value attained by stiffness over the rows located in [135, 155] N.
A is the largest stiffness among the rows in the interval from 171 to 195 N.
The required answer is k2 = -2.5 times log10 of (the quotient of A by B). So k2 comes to -0.28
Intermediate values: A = 320.6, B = 248.3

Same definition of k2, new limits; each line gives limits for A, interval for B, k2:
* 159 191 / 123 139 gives -0.23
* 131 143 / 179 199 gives 0.24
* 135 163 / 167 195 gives 0.09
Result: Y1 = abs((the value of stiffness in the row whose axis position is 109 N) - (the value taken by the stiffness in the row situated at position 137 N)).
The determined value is 39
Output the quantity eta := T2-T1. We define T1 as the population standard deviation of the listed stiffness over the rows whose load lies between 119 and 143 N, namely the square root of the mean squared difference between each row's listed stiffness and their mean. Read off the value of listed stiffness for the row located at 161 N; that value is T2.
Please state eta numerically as 292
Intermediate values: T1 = 15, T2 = 307.3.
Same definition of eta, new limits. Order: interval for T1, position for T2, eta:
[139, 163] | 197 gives 262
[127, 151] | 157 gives 249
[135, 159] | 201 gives 252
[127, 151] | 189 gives 267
